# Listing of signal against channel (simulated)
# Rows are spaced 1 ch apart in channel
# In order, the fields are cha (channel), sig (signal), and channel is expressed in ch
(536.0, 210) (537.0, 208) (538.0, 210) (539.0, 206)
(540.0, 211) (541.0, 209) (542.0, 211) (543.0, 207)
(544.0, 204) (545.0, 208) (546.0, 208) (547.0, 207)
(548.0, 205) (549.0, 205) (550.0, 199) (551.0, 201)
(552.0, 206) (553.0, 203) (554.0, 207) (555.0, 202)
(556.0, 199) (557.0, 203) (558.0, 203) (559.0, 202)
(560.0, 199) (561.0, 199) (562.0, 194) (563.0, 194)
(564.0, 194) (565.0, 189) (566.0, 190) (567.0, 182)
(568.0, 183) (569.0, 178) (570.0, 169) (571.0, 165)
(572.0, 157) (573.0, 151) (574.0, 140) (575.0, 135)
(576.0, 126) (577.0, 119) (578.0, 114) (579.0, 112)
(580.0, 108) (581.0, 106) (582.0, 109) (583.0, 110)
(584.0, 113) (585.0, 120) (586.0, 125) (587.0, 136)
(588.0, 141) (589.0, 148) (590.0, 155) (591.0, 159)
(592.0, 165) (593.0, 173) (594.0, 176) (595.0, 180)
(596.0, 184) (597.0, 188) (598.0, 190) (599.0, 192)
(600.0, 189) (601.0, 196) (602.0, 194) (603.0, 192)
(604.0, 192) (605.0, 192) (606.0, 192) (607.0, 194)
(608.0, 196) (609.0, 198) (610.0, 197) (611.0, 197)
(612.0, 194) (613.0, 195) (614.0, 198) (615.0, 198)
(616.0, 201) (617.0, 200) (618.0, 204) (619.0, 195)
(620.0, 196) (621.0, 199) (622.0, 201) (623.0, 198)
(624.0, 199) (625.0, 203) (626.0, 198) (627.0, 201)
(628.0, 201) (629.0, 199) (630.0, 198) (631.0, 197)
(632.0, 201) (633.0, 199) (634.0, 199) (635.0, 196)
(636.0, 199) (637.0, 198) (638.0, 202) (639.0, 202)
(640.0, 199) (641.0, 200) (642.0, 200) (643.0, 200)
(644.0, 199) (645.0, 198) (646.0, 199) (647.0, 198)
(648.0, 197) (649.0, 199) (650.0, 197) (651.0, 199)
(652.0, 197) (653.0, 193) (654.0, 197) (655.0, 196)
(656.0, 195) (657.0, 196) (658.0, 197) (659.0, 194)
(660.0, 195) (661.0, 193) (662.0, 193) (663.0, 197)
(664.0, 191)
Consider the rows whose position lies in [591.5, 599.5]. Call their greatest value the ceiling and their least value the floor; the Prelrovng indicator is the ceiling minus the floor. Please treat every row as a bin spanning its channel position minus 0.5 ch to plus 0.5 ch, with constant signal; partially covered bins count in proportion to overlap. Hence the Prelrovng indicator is 27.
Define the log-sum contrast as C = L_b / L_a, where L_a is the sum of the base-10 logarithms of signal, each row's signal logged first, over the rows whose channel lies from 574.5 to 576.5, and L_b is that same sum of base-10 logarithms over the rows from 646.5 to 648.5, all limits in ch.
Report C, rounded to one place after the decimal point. 1.1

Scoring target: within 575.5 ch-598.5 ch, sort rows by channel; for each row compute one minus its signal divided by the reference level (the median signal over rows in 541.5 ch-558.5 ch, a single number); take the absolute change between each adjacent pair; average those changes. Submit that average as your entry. 0.023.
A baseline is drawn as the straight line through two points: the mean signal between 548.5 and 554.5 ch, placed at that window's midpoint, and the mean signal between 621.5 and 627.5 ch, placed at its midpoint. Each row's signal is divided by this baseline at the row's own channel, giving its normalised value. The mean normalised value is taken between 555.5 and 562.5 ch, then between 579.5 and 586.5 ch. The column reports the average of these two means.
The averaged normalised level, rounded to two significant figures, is 0.77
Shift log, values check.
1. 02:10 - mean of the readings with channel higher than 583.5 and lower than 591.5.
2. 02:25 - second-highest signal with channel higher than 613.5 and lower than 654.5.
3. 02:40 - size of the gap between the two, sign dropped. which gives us 66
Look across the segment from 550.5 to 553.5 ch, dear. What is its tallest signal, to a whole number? 206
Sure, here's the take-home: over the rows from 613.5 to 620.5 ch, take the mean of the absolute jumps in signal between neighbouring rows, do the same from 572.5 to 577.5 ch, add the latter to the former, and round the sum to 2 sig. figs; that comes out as 11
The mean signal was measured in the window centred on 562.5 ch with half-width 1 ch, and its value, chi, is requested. 194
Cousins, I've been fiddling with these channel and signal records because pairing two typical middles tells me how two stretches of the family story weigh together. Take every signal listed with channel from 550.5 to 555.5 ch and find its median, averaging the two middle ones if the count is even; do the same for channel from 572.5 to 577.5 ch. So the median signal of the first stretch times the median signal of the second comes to 27405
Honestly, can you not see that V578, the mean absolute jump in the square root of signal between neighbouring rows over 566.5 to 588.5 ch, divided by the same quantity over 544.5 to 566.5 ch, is 2.7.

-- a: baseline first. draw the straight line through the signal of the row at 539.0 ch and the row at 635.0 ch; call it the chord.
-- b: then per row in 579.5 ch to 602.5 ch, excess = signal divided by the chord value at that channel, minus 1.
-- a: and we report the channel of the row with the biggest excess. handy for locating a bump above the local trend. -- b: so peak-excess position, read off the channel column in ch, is 601.0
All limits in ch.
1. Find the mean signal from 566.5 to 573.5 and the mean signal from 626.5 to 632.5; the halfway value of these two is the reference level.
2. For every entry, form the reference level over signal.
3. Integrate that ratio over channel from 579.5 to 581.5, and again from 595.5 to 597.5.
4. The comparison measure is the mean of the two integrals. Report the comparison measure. 2.7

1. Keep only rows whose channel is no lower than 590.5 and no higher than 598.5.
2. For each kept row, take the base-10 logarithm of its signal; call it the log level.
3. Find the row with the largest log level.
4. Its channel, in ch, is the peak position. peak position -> 598.0 ch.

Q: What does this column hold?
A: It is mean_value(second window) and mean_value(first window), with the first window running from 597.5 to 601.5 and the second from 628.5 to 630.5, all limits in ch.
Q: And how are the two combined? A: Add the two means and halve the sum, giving 195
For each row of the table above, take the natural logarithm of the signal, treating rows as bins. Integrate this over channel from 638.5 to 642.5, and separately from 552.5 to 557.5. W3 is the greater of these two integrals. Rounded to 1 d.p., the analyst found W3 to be 26.6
